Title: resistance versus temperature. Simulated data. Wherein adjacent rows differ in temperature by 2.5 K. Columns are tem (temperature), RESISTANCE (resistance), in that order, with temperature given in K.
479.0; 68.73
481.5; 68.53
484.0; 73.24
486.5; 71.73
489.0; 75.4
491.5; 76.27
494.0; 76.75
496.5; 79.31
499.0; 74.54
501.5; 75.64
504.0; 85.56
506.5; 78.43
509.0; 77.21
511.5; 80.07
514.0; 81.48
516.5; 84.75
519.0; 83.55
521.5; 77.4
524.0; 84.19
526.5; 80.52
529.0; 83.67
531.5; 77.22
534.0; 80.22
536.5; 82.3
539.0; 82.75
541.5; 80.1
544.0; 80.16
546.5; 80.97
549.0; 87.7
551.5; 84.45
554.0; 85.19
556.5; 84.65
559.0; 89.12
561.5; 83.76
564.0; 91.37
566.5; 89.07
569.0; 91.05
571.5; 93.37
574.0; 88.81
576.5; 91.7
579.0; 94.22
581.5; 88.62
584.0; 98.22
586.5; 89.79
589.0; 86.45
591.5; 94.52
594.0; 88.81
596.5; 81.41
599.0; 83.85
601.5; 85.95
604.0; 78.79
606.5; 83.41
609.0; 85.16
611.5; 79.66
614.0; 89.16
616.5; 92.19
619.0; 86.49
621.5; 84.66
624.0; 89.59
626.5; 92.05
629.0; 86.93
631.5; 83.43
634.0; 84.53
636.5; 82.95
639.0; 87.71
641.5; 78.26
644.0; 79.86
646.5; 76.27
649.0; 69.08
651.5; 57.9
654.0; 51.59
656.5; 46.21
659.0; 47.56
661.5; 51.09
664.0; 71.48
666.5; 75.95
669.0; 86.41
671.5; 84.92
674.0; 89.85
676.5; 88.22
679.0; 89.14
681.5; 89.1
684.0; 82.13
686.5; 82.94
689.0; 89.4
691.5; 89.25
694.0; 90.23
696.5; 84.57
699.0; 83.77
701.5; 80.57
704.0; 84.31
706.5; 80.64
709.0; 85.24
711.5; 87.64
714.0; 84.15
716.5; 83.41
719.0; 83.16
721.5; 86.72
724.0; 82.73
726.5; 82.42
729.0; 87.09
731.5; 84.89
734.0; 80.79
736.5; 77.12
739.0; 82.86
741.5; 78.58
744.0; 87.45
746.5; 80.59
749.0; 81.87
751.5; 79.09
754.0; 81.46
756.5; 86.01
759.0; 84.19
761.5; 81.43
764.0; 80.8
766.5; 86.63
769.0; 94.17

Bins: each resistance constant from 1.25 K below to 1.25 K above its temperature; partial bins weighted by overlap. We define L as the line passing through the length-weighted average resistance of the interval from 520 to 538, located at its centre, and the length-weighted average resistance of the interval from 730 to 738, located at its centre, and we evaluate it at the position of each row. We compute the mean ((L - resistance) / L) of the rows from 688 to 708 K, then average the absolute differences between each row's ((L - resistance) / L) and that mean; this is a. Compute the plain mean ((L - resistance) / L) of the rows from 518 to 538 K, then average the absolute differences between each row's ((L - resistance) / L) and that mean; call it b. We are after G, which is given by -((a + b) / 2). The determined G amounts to -0.034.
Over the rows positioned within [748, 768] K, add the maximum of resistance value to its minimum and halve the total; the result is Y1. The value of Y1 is 82.9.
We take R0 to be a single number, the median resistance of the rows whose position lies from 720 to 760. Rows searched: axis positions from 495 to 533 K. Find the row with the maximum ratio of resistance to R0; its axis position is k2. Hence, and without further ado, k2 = 504.0 K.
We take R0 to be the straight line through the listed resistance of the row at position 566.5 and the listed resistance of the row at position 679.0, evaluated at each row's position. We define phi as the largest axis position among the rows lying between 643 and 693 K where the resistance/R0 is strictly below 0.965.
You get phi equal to 686.5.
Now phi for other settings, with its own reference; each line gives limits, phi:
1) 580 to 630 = 621.5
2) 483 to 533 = 531.5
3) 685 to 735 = 734.0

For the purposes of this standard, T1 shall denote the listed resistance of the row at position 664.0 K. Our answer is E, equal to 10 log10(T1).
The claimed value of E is 18.5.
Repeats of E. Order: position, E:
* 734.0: 19.1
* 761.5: 19.1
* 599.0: 19.2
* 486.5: 18.6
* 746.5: 19.1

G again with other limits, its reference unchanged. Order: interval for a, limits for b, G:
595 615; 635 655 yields -0.078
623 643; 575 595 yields -0.040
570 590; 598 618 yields -0.039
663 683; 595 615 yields -0.049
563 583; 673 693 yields -0.026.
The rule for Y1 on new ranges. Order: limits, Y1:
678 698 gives 86.2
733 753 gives 82.3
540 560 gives 84.6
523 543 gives 80.7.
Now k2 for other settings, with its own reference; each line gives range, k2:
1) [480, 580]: 579.0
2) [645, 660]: 646.5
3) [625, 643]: 626.5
